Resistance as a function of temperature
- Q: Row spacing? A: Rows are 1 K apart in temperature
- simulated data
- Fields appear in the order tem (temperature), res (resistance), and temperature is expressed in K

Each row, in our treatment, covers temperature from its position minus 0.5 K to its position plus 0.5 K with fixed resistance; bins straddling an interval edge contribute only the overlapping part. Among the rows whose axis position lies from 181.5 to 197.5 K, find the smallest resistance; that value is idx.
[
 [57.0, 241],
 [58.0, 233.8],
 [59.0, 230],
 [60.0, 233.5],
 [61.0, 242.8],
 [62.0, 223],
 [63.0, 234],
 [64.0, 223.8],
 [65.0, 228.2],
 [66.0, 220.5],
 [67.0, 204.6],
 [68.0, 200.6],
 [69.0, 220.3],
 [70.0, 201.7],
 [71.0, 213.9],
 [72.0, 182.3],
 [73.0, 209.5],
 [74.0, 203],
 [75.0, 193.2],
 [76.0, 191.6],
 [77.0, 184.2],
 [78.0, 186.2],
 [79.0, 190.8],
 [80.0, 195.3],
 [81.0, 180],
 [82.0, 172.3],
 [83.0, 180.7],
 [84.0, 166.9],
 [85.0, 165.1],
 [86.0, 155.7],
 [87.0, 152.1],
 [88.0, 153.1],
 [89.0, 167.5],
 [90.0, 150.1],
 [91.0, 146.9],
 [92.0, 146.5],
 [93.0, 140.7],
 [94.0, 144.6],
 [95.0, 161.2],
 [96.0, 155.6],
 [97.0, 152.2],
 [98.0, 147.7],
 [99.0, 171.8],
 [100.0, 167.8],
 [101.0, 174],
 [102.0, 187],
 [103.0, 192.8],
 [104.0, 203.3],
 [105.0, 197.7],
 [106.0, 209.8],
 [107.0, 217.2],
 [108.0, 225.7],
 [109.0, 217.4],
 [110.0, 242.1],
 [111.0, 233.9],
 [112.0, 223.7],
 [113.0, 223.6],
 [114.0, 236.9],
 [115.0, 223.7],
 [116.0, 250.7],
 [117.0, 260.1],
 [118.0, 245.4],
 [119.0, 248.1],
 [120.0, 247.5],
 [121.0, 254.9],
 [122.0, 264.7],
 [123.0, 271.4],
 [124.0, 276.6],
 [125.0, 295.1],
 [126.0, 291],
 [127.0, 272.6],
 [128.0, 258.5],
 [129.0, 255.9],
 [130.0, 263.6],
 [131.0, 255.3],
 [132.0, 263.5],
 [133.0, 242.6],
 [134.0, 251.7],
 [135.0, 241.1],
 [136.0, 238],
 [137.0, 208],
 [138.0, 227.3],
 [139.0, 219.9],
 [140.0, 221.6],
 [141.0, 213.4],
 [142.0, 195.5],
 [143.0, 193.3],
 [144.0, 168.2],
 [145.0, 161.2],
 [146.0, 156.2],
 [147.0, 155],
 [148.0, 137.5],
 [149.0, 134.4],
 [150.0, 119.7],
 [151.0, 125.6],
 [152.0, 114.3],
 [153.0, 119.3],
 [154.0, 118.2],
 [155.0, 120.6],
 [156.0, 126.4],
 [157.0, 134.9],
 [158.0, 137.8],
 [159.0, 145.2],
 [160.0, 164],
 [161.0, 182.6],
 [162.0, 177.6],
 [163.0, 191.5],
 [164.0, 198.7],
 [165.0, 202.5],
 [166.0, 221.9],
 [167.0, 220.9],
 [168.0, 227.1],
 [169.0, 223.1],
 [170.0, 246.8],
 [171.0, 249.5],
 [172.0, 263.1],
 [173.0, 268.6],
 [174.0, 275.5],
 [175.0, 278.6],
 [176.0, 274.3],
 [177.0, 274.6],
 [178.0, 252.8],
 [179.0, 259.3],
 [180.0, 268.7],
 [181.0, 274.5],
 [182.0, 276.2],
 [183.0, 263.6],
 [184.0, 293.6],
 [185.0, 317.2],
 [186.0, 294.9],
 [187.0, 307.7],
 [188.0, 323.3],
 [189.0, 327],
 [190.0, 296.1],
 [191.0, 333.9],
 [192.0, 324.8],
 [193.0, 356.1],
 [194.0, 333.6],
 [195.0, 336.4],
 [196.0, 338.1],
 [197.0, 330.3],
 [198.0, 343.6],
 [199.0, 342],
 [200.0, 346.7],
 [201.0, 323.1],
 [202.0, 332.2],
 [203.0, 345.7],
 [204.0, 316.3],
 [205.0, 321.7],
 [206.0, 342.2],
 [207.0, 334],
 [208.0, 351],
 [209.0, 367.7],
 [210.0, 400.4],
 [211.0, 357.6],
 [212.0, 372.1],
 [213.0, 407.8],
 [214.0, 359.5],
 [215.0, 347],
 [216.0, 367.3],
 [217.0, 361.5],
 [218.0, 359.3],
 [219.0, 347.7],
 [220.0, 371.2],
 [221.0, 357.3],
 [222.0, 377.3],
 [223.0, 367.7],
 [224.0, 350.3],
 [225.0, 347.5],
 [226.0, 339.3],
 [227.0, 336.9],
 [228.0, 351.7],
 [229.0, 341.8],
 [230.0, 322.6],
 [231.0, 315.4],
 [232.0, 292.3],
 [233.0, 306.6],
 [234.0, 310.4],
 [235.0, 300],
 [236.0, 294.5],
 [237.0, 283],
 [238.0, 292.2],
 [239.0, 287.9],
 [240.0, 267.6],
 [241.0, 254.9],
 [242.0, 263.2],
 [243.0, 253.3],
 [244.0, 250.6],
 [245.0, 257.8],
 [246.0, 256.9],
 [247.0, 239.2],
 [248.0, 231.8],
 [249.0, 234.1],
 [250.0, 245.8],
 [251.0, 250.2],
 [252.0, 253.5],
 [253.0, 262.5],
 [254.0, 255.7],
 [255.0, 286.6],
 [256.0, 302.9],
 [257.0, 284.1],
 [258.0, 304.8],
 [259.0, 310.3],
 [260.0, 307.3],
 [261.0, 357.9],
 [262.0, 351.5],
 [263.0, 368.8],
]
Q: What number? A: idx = 263.6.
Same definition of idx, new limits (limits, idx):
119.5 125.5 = 247.5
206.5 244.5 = 250.6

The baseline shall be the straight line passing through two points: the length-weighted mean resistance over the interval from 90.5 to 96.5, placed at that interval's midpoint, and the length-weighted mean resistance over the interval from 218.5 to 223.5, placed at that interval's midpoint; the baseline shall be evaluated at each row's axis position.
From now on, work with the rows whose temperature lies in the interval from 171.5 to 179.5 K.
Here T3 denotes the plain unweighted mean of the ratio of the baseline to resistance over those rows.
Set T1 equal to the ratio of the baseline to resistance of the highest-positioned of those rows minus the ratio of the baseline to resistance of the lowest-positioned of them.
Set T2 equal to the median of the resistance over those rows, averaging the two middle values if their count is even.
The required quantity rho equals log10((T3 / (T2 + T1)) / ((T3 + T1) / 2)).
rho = -2.16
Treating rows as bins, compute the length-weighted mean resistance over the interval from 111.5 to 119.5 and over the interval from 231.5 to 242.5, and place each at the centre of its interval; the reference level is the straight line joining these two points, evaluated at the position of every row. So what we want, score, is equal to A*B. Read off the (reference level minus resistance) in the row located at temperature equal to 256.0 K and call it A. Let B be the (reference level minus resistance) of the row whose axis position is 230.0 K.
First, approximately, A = -9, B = -39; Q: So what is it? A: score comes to 343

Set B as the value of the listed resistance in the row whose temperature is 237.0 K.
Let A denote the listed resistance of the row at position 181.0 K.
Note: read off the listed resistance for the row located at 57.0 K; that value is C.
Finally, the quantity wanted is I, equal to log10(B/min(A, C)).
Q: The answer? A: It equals 0.07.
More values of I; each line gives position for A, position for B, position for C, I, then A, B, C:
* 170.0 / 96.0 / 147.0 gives 0.00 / 246.8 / 155.6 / 155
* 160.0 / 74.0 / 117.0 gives 0.09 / 164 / 203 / 260.1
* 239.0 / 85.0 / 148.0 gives 0.08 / 287.9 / 165.1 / 137.5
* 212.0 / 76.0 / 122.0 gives -0.14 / 372.1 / 191.6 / 264.7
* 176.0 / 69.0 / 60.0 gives -0.03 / 274.3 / 220.3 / 233.5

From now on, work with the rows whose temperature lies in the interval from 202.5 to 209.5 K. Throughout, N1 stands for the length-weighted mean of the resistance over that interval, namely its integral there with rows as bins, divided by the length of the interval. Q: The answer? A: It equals 340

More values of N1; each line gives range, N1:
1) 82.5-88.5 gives 162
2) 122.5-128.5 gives 278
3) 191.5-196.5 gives 338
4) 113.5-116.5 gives 237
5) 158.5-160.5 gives 155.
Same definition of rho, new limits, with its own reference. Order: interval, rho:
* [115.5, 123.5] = -2.09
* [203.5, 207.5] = -2.20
